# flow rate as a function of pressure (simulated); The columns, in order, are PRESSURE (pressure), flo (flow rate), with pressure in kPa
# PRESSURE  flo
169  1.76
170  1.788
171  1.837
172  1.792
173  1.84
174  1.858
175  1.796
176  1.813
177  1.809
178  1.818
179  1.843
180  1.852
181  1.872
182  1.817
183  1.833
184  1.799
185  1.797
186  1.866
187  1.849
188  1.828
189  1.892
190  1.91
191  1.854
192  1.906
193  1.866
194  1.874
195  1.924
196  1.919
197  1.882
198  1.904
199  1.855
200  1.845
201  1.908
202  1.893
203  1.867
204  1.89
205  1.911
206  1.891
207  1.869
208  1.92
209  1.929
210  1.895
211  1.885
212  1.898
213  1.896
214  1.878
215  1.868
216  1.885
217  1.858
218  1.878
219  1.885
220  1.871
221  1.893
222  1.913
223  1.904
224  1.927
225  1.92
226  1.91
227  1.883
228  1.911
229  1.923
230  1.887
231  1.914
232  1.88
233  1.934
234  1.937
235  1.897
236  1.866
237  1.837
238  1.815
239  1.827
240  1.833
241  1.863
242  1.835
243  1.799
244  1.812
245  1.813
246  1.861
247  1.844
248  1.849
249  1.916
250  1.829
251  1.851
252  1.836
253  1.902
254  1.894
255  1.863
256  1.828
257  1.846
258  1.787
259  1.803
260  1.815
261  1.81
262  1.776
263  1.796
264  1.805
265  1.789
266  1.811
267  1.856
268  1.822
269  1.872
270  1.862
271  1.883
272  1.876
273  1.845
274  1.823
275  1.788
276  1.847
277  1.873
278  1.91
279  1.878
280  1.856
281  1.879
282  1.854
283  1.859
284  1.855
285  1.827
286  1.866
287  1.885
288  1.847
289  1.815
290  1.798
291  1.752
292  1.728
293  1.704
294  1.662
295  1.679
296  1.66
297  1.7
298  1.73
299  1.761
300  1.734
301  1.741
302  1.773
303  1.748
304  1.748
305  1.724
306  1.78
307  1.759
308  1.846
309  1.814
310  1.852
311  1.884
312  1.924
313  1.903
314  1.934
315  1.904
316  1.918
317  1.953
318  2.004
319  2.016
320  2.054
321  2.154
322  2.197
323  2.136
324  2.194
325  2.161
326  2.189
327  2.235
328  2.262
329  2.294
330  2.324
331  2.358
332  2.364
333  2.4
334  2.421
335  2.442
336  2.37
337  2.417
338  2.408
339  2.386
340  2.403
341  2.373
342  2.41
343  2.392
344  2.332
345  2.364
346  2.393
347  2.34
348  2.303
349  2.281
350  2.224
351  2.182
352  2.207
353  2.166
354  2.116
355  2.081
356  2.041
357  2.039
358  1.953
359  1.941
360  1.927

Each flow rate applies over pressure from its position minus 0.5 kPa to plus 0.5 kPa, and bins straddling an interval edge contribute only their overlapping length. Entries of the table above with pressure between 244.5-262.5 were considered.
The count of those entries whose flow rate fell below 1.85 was 12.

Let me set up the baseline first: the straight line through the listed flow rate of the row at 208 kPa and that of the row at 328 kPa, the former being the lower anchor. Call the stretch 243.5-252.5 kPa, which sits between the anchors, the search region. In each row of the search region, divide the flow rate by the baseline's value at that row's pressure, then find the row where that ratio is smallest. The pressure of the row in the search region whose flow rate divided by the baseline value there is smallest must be 245 kPa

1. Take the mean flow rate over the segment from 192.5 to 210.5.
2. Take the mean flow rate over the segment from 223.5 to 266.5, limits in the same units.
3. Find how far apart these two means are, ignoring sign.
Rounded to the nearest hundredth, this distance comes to 0.04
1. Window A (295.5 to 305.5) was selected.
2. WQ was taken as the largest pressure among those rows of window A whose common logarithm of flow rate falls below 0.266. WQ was 305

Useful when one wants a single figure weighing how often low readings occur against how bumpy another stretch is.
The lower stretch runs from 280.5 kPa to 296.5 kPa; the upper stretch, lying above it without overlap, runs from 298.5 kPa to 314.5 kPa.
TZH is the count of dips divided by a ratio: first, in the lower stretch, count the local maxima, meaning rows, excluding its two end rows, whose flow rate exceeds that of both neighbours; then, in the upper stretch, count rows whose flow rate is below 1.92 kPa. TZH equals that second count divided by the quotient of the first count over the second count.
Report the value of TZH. 65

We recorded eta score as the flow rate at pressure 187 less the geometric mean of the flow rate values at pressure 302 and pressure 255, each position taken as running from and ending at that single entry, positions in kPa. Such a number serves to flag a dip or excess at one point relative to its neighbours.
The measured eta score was 0.0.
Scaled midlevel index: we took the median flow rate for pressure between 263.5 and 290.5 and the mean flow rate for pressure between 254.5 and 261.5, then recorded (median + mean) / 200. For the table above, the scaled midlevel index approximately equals 0.0184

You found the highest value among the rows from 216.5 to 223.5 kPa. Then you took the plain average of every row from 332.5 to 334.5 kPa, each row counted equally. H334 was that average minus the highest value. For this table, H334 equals 0.5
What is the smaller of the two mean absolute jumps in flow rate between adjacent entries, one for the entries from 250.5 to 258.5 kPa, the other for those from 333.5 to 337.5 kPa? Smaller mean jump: 0.0331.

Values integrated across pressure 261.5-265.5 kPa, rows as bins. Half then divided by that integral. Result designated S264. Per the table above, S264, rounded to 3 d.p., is 0.070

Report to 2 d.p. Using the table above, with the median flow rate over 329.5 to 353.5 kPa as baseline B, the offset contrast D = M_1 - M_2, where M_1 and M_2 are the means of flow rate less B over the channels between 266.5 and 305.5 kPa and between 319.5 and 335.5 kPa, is -0.46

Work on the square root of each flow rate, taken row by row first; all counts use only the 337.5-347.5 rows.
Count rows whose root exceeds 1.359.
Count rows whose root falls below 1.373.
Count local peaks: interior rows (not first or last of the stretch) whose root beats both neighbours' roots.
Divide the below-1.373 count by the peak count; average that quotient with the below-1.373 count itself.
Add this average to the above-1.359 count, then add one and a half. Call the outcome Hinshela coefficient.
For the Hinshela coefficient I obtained 11.5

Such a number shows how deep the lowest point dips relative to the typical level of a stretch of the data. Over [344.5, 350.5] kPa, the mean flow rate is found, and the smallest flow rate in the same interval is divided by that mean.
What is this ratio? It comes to 0.960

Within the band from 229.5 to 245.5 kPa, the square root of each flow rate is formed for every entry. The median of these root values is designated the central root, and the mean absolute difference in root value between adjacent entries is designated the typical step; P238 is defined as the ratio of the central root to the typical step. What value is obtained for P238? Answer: 152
